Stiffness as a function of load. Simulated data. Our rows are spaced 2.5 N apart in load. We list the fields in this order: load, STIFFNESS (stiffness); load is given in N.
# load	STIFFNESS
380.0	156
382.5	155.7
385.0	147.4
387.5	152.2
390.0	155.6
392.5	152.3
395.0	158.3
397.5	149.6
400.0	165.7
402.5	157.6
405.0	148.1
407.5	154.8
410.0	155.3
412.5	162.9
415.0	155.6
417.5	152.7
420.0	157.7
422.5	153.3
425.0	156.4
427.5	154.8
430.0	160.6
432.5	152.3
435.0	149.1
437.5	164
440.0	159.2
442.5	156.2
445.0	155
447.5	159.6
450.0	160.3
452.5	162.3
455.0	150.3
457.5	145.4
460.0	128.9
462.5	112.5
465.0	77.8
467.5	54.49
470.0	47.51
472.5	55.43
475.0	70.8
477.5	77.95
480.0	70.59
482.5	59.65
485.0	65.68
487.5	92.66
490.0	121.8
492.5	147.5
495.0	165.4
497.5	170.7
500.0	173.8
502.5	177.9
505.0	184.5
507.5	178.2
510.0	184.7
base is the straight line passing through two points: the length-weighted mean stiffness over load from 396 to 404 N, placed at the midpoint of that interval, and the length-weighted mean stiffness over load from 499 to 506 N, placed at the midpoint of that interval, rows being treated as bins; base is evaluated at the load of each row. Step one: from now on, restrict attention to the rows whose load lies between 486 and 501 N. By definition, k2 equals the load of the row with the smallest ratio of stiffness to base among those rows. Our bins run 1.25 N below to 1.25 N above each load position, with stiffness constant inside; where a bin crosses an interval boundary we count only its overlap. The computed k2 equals 487.5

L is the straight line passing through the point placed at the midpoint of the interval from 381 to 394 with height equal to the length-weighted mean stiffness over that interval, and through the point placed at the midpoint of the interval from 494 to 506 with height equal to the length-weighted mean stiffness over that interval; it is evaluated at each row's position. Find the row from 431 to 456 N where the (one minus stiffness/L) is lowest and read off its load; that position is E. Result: 437.5 N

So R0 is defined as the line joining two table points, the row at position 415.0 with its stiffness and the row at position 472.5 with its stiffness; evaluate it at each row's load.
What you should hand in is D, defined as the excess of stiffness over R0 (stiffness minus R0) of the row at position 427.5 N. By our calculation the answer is 21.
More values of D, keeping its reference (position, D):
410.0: -9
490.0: 97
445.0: 52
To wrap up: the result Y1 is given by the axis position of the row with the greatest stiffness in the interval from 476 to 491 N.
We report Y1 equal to 490.0 N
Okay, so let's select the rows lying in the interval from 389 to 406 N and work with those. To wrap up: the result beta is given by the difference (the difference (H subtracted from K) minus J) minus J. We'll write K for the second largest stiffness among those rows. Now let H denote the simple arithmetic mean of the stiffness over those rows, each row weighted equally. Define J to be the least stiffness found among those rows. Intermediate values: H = 155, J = 148.1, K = 158.3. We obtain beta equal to -293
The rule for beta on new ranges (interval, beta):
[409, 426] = -304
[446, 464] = -210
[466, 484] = -87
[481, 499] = -72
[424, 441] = -294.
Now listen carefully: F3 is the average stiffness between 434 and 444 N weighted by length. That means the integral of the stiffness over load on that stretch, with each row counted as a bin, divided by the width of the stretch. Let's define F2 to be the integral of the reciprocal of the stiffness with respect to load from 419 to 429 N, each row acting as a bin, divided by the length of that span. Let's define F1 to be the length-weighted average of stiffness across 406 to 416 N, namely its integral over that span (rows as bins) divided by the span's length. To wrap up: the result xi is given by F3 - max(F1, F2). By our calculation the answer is 0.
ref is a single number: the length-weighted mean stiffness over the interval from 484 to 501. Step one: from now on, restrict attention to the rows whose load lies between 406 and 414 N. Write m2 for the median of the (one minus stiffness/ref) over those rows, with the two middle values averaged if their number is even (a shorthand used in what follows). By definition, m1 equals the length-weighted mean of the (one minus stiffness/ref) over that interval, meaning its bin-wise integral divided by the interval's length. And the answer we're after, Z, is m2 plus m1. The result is -0.33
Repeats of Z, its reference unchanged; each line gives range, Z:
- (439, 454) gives -0.37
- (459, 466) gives 0.37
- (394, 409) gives -0.32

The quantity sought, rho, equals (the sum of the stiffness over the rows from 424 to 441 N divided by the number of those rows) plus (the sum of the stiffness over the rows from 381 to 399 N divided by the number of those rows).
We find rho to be 310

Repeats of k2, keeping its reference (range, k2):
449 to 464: 462.5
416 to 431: 422.5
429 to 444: 435.0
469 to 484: 470.0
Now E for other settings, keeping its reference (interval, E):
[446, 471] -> 452.5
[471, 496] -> 495.0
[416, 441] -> 437.5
